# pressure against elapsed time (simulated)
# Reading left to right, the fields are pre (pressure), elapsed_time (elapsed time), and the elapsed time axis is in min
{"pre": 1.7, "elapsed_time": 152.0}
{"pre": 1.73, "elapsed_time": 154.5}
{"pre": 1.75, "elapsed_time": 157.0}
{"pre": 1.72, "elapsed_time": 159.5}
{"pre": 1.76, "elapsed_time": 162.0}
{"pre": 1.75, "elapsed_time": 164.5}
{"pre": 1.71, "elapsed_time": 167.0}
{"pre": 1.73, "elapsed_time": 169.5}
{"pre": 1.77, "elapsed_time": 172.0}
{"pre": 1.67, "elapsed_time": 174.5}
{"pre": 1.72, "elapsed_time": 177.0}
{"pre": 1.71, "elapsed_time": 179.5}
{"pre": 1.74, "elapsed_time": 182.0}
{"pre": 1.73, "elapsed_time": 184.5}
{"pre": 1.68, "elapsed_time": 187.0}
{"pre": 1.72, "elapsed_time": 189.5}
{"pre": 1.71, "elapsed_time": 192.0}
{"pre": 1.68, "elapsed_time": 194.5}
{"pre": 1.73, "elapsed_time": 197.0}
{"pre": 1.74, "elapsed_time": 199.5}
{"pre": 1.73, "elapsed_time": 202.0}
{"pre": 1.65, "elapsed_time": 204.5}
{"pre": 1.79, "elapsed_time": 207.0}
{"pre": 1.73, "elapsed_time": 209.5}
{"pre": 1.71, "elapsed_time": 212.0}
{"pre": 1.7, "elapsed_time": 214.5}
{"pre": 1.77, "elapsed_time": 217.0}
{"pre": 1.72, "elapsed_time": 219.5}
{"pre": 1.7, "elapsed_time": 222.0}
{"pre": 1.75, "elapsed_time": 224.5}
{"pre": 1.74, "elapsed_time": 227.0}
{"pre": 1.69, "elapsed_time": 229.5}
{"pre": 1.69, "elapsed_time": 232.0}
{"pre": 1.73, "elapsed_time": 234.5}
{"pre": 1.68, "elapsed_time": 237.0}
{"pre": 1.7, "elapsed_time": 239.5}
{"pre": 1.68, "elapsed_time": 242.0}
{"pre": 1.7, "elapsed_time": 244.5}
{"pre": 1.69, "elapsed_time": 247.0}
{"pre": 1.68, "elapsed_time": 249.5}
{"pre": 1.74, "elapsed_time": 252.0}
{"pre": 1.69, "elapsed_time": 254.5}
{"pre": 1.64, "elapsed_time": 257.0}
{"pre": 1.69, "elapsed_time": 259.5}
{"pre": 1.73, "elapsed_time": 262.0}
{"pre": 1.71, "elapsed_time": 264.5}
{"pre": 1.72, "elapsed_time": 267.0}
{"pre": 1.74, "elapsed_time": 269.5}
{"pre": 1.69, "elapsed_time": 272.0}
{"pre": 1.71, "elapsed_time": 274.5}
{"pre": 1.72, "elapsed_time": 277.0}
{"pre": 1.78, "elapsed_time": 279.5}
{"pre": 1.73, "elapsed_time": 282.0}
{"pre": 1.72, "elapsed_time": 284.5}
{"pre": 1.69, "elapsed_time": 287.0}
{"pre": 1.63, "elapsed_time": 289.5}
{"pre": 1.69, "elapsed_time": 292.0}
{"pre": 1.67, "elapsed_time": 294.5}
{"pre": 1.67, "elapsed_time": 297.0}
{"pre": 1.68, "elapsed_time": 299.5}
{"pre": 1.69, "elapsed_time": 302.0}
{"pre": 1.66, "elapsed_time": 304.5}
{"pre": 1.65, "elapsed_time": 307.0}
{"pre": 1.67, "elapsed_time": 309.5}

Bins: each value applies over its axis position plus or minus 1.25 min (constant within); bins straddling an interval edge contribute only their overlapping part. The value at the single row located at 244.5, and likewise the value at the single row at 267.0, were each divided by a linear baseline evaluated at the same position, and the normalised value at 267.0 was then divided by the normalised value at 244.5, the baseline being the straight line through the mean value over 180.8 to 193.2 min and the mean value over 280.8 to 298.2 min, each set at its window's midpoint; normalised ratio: 1.02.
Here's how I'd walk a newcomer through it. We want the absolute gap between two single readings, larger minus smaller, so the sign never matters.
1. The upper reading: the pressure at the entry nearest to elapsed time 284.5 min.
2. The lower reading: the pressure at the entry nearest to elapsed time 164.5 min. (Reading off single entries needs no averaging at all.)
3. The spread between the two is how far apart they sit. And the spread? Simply 0.030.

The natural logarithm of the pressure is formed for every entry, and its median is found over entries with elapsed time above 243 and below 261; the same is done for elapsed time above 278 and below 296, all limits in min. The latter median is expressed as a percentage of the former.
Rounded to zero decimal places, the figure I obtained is 100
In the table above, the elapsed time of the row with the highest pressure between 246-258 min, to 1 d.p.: 252.0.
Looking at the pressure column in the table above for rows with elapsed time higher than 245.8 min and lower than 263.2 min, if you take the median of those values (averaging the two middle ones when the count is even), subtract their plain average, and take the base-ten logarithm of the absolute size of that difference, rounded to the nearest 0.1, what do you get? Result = -2.4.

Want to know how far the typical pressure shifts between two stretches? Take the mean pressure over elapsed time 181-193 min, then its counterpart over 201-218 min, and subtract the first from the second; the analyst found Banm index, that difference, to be 0.01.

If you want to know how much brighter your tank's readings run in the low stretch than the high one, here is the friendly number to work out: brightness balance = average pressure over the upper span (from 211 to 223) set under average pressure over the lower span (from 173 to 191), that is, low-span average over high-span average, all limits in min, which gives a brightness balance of 0.994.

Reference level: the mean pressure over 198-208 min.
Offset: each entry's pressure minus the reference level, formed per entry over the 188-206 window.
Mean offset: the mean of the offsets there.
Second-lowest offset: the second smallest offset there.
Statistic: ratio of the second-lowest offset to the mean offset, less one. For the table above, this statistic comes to 2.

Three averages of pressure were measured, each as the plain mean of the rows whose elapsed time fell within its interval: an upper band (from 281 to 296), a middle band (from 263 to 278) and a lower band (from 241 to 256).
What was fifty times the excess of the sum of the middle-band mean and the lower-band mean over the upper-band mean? 86.2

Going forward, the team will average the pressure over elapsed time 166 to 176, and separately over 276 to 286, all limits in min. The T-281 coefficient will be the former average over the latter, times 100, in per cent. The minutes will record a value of 99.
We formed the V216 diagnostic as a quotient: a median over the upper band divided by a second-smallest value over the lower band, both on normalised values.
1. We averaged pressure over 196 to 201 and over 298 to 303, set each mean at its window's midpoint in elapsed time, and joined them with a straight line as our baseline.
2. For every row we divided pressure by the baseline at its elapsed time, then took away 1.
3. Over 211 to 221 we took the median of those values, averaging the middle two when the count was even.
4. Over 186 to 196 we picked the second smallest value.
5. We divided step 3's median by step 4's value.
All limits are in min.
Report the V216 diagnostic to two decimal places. 0.20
